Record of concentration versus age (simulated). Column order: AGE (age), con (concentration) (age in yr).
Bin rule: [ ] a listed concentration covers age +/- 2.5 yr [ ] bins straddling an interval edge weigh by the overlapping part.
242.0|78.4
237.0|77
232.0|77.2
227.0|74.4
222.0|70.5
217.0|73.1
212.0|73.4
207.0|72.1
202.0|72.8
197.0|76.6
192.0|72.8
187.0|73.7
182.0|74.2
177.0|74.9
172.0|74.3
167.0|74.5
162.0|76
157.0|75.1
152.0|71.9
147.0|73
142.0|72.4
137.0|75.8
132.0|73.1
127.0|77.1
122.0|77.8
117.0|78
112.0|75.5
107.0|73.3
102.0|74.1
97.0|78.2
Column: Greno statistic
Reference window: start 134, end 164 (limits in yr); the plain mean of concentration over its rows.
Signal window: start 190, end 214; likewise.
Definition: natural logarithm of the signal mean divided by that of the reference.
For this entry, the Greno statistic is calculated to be -0.01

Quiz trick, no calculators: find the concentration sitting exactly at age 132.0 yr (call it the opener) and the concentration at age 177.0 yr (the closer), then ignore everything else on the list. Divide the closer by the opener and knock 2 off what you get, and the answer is -0.98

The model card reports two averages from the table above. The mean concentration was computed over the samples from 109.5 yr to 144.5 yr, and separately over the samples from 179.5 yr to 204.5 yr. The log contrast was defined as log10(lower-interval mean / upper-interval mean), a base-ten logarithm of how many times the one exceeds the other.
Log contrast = 0.0096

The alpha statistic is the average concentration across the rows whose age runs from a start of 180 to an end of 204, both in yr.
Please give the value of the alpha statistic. 74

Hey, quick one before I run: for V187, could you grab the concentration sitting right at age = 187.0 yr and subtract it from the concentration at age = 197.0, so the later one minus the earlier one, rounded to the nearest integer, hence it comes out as 3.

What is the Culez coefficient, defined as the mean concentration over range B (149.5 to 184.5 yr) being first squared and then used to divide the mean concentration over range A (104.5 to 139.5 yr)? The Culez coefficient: 0.0137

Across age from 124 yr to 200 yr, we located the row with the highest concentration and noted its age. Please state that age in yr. 127.0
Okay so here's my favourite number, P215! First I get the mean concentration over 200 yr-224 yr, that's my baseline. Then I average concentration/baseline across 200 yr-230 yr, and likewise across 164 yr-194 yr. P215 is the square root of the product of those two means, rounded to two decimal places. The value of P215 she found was 1.01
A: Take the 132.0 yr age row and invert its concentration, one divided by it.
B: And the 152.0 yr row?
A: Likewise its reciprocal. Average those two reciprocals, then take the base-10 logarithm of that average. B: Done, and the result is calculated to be -1.86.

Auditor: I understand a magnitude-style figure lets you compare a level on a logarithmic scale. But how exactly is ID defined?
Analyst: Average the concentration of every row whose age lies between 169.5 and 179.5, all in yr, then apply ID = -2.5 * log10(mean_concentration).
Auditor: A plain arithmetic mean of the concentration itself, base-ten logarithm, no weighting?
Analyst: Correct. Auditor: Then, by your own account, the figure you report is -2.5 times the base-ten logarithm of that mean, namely -4.68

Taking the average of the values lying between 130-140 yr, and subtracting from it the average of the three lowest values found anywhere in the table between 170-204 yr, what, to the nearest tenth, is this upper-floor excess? 1.3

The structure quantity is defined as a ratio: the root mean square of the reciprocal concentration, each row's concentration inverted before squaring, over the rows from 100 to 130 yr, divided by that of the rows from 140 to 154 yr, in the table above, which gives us 0.95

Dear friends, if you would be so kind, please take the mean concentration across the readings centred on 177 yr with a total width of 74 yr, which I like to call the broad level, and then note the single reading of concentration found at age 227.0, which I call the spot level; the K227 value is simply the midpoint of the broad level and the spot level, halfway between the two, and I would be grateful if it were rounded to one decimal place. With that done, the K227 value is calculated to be 74.1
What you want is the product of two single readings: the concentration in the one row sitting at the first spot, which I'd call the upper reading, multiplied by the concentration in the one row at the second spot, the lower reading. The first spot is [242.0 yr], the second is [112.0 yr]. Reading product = 5919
